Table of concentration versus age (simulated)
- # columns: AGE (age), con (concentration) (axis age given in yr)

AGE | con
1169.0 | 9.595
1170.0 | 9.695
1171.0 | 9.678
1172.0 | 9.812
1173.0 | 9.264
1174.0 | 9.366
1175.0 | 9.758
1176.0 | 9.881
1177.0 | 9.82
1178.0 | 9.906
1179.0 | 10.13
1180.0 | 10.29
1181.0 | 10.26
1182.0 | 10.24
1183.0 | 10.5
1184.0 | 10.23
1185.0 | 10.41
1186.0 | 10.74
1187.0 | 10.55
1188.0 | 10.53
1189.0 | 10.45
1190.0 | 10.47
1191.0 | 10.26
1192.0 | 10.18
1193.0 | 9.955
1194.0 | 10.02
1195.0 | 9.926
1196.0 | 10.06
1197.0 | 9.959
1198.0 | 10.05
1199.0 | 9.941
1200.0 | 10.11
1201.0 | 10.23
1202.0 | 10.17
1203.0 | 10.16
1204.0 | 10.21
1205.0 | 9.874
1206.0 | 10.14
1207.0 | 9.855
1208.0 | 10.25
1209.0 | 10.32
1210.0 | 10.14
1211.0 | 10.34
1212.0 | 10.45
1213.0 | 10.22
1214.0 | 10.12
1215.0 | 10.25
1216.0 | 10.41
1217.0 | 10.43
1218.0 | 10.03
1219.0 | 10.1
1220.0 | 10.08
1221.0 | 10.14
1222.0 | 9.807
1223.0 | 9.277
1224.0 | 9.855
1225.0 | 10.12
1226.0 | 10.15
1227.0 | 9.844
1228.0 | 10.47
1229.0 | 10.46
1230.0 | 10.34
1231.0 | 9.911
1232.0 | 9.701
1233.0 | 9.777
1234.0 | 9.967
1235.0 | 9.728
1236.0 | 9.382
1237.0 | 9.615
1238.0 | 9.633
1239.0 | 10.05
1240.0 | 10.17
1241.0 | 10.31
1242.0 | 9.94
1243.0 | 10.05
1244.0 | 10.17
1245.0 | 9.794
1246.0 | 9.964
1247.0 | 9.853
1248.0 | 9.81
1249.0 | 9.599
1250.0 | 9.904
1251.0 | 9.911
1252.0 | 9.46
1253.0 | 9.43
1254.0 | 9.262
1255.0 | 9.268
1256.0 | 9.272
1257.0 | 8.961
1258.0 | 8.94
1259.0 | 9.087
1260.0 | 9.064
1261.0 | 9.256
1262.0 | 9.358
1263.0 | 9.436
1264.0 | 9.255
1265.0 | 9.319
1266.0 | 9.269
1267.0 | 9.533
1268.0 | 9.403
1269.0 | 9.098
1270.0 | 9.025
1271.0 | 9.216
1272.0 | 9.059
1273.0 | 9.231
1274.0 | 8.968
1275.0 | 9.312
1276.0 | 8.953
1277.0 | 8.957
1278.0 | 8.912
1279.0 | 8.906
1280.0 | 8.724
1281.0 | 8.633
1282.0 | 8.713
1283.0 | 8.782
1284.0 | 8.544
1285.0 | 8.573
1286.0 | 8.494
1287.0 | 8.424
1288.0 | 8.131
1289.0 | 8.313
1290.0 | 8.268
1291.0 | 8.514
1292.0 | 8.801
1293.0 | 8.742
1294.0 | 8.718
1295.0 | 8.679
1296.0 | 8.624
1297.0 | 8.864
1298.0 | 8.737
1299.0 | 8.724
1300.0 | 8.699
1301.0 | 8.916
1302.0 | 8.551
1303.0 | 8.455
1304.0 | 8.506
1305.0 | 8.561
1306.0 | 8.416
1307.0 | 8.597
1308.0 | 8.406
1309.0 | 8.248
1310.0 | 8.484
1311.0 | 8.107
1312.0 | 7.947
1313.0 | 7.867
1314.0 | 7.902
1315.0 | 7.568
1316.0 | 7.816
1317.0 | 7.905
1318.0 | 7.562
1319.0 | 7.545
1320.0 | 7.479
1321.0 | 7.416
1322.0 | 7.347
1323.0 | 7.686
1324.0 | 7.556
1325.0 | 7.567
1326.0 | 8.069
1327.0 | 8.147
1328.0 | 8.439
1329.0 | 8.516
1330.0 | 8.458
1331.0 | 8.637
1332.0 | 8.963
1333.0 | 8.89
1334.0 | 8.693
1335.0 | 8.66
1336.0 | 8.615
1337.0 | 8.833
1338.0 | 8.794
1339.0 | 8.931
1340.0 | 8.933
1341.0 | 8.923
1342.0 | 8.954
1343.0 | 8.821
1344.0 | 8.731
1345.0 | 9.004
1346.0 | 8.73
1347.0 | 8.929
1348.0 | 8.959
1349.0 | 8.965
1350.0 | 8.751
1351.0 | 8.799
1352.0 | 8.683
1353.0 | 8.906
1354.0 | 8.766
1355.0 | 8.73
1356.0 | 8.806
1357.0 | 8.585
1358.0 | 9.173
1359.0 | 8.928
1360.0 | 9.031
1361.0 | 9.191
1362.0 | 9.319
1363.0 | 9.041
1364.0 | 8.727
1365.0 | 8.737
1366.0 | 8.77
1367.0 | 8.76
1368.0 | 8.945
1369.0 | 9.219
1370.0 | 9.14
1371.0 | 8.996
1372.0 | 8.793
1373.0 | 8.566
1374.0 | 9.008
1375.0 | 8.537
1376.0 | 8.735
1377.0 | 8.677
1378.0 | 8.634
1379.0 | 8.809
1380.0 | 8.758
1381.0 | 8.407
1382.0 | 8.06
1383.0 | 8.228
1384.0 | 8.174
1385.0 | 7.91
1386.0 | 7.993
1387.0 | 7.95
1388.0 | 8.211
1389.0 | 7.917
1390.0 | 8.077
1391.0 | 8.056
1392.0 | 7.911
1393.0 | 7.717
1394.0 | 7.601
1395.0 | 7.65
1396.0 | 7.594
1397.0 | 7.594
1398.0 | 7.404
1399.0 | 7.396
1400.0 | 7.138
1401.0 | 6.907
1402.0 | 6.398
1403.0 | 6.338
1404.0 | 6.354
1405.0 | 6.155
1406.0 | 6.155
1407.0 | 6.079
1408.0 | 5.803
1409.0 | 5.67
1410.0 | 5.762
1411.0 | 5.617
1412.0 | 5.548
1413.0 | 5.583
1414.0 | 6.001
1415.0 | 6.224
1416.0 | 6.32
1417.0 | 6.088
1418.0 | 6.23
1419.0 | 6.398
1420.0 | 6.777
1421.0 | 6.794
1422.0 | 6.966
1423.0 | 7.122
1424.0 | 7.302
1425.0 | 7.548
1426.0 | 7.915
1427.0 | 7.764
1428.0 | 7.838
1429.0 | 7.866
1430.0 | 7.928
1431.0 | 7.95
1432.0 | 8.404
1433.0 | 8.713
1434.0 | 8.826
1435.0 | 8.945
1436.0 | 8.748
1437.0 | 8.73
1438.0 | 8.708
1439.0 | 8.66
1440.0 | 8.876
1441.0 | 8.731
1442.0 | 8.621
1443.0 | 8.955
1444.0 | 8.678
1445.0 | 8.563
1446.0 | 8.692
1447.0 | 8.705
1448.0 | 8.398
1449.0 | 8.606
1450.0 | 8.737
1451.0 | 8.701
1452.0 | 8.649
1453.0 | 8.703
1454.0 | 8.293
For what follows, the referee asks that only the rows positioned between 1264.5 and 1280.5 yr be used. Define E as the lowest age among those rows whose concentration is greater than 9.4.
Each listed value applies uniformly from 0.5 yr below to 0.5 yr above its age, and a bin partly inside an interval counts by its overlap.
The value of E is 1267.0 yr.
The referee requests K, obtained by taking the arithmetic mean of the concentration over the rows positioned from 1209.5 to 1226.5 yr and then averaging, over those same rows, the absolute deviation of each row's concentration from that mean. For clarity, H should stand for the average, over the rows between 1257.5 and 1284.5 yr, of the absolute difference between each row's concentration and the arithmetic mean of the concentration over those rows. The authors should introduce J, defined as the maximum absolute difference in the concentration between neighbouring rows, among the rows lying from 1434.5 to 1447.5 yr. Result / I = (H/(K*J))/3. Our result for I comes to 1.2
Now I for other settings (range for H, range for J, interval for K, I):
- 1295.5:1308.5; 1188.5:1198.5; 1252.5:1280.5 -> 1.1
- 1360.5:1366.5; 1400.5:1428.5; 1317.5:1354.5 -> 0.3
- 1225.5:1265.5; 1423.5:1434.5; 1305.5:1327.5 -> 0.8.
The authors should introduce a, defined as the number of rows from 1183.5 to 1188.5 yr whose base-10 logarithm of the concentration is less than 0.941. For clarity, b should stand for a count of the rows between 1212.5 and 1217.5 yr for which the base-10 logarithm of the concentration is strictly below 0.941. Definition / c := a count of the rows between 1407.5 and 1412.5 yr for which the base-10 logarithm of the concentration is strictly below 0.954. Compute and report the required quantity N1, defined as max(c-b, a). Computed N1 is 5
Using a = 0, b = 0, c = 5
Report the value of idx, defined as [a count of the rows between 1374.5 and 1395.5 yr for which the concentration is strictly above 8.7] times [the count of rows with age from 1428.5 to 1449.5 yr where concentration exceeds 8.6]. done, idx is 45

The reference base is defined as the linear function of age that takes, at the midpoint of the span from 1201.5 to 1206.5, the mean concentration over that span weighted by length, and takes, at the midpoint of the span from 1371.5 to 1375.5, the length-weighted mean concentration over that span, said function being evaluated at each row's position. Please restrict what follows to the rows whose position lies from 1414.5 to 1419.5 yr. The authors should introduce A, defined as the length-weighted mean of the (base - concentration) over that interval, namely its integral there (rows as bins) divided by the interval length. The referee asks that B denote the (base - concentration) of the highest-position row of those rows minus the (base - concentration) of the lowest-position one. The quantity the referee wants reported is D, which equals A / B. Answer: -10.3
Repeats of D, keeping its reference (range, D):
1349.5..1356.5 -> -1.1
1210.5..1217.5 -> 2.1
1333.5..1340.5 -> -0.8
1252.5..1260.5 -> 1.7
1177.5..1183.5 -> -0.1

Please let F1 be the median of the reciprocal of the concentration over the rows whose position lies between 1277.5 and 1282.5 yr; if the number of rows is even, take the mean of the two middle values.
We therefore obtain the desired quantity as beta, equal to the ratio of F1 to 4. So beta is 0.029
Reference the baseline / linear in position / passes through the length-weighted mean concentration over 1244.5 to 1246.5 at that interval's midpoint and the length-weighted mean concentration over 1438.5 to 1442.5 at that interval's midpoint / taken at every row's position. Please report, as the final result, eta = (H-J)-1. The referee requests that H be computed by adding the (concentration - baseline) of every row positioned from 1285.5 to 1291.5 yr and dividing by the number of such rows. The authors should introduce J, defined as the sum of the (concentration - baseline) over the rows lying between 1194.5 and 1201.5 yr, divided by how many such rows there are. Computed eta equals -2.1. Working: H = -1.3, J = -0.12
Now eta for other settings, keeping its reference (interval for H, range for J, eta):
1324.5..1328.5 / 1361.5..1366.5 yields -2.1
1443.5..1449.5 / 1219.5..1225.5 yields -0.9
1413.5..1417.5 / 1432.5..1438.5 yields -3.7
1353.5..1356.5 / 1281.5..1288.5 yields -0.3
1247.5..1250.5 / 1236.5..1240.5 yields -1.0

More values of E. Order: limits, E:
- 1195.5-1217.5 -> 1196.0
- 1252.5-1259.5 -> 1253.0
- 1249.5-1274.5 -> 1250.0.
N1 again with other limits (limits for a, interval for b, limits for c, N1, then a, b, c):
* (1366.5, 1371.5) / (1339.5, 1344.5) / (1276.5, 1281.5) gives 5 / 0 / 0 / 5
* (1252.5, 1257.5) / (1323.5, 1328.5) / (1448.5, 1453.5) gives 0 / 0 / 5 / 5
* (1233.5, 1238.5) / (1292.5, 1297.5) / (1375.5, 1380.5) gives 2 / 0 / 3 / 5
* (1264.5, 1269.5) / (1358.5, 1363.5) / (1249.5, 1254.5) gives 0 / 0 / 0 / 0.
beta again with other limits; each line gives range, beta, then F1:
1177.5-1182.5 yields 0.024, 0.098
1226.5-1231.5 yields 0.024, 0.097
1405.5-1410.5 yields 0.043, 0.172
